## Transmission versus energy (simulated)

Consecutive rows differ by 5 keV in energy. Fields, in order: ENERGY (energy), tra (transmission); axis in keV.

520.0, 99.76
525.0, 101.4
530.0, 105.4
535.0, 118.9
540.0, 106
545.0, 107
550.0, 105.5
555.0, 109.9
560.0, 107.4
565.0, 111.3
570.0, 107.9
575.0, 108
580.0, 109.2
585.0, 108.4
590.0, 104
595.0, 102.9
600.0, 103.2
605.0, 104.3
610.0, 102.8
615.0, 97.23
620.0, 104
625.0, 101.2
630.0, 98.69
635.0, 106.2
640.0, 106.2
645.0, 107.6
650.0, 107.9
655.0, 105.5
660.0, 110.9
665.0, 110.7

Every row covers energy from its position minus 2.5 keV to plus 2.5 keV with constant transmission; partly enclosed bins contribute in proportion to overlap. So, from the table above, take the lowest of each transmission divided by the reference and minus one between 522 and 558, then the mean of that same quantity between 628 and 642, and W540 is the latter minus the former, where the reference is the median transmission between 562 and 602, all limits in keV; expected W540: 0.02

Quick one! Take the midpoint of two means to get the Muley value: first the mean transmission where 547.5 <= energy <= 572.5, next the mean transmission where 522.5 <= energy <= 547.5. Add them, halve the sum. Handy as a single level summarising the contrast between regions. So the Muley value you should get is 108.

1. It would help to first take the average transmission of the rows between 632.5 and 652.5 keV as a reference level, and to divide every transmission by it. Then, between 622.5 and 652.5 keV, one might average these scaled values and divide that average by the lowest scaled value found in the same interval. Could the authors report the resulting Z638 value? 1.06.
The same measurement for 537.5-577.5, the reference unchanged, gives 1.02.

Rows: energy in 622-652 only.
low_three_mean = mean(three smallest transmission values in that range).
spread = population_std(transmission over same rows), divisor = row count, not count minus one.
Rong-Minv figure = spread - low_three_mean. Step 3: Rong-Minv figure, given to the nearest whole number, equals -99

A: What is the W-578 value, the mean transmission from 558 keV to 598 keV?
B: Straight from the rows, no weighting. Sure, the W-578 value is 107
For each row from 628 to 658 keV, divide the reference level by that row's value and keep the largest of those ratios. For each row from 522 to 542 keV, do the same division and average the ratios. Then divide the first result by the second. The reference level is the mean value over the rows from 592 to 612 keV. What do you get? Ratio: 1.09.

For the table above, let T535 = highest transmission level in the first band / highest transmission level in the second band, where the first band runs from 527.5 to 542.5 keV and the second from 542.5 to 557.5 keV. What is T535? 1.08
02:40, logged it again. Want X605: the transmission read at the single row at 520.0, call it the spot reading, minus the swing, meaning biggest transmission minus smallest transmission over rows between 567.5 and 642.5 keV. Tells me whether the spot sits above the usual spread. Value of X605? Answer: 88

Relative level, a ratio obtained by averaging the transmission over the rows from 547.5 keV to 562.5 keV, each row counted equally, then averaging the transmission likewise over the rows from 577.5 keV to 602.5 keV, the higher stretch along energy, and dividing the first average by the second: 1.02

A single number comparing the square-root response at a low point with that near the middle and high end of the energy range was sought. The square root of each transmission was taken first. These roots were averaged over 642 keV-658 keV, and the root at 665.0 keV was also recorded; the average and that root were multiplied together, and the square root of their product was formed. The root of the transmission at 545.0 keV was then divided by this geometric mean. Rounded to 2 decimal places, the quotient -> 0.99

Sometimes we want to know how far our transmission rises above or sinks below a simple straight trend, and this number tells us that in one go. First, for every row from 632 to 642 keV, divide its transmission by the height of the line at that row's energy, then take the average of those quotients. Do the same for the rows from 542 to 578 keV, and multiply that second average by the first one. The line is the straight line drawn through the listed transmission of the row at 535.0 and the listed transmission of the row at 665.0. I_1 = 0.87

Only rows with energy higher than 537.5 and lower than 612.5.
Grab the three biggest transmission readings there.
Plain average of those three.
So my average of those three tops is 110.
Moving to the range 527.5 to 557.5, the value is 112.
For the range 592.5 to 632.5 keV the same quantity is 104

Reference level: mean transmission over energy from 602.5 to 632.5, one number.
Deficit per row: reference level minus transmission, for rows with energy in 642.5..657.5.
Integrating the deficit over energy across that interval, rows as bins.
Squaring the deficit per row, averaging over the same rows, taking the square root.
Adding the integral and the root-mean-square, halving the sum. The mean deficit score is -39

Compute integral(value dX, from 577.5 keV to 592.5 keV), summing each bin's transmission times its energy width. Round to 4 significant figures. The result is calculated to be 1608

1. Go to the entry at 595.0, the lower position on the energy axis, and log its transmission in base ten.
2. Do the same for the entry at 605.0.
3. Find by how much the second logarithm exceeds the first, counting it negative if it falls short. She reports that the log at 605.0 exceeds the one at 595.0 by 0.01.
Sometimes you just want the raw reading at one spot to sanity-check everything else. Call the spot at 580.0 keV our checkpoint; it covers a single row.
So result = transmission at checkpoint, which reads 109.2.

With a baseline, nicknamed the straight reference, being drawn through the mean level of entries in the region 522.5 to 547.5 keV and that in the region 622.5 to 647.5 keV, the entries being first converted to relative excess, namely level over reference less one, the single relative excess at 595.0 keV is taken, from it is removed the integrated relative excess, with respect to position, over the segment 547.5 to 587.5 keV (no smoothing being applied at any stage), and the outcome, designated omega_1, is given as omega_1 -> -0.75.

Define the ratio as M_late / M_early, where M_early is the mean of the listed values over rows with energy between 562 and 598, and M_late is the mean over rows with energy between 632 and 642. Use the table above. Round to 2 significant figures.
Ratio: 0.99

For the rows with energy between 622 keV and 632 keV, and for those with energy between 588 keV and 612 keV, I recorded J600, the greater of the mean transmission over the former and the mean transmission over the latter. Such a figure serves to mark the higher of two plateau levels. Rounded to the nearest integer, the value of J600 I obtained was 103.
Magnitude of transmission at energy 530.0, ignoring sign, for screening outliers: 105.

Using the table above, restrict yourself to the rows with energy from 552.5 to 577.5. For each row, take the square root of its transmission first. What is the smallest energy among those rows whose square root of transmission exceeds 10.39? 555.0 keV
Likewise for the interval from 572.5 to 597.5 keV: 575.0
